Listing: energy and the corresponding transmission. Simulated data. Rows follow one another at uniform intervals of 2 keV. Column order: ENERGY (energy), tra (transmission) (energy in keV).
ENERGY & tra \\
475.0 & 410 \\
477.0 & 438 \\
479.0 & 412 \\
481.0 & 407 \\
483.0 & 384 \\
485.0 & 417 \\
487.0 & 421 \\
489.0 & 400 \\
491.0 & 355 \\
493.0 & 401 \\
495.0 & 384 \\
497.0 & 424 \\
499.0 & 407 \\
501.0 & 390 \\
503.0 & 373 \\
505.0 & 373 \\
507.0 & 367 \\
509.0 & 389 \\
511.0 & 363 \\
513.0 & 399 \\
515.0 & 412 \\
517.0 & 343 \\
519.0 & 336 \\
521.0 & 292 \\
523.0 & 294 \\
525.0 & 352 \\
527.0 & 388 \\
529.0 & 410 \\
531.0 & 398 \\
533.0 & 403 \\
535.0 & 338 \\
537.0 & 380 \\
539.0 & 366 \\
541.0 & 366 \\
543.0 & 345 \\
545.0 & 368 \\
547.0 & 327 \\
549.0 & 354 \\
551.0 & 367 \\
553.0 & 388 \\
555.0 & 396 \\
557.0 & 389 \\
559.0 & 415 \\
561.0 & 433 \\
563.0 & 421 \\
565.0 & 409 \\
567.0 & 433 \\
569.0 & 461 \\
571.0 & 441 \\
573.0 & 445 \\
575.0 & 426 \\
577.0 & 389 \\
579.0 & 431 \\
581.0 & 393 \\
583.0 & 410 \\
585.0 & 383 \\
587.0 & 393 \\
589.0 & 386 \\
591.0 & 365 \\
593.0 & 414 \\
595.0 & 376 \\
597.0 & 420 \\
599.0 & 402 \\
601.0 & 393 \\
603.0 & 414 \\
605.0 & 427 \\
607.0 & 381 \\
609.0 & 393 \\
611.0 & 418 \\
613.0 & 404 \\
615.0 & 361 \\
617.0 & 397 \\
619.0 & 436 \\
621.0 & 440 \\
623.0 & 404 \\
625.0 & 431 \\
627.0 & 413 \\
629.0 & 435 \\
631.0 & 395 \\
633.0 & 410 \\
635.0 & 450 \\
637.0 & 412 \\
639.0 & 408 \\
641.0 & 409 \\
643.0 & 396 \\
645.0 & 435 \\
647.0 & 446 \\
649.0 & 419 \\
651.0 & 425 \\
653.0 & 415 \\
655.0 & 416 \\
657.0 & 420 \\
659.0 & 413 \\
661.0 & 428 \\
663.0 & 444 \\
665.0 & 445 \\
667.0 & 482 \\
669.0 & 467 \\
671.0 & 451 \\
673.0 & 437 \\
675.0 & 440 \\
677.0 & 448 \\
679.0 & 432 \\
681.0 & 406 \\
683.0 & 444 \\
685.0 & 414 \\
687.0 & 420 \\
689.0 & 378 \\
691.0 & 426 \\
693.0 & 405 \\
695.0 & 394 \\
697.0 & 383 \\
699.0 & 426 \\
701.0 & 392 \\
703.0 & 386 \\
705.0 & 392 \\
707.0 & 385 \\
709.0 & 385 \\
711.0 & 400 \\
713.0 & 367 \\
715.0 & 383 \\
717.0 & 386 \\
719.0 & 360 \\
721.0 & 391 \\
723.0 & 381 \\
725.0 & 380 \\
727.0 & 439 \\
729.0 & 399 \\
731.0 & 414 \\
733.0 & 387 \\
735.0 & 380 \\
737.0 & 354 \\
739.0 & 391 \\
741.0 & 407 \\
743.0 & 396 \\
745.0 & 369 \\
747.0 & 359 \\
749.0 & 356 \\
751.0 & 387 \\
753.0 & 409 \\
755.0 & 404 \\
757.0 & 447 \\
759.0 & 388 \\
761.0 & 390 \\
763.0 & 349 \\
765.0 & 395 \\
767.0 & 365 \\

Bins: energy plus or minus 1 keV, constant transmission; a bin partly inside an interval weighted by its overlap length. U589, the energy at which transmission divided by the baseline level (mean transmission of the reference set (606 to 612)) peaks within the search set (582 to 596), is 593.0 keV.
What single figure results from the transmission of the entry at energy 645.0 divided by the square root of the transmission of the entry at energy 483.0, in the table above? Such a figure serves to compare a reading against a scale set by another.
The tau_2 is 22.2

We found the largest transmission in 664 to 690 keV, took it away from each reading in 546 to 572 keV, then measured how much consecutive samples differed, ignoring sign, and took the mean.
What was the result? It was 18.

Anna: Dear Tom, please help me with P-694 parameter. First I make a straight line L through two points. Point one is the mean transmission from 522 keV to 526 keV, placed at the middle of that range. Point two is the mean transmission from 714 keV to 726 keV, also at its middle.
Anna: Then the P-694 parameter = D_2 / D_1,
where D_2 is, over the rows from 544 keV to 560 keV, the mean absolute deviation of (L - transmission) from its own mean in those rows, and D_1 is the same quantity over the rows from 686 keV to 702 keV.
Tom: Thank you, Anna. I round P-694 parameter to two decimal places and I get 1.22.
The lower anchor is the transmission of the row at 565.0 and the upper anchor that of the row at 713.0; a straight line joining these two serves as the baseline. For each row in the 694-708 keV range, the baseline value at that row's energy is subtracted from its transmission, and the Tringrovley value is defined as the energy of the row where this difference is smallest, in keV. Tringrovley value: 697.0 keV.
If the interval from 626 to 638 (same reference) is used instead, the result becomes 631.0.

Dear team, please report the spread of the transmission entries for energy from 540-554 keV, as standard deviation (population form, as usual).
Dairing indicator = 18.0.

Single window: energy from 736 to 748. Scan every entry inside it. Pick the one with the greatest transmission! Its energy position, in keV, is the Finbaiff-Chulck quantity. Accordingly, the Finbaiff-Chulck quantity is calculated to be 741.0 keV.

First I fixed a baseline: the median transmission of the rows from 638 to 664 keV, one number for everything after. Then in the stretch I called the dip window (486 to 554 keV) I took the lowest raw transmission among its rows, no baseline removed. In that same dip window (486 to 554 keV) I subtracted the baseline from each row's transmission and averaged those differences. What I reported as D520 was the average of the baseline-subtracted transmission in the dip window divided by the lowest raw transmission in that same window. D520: -0.16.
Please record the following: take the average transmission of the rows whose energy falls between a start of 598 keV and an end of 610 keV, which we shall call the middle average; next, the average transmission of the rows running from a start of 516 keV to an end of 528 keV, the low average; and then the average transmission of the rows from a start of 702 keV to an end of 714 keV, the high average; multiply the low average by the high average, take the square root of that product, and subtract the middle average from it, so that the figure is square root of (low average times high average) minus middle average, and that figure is -43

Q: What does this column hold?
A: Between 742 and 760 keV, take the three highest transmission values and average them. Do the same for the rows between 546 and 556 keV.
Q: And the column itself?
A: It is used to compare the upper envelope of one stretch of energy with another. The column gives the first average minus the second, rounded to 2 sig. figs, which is 36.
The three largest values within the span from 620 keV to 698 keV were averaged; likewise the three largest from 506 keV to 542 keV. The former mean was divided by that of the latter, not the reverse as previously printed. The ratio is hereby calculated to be 1.14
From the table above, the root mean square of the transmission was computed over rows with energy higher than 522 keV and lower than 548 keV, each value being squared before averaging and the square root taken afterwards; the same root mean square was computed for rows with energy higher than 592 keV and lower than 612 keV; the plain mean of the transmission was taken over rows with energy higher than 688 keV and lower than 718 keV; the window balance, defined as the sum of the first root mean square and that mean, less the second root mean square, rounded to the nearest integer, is 354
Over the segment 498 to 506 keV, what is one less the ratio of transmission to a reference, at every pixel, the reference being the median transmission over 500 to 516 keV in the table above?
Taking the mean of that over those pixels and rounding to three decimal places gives -0.012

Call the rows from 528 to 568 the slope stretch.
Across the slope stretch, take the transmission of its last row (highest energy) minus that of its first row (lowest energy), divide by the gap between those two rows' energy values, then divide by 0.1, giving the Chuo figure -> 6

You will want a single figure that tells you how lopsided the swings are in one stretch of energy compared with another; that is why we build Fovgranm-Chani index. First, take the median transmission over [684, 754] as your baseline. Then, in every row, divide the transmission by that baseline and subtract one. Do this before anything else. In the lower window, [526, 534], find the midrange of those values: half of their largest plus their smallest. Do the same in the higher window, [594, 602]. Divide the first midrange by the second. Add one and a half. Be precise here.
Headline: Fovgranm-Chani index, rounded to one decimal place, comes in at 2.6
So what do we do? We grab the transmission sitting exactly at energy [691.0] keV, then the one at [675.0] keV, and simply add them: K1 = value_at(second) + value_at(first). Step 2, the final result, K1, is 866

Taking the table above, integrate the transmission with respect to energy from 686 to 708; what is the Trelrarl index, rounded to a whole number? 8774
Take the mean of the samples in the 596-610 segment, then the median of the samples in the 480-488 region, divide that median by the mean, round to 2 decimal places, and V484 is 1.02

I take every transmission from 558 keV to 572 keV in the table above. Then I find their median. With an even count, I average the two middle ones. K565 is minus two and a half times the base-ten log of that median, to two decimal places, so -6.59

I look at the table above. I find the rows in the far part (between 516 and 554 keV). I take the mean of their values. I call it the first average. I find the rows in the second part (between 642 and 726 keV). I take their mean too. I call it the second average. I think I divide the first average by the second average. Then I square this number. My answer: 0.75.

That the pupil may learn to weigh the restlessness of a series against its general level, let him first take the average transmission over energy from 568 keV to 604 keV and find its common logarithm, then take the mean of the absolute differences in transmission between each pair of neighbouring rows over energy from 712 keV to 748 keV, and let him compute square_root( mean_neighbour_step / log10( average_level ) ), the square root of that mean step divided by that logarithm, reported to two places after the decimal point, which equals 2.86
